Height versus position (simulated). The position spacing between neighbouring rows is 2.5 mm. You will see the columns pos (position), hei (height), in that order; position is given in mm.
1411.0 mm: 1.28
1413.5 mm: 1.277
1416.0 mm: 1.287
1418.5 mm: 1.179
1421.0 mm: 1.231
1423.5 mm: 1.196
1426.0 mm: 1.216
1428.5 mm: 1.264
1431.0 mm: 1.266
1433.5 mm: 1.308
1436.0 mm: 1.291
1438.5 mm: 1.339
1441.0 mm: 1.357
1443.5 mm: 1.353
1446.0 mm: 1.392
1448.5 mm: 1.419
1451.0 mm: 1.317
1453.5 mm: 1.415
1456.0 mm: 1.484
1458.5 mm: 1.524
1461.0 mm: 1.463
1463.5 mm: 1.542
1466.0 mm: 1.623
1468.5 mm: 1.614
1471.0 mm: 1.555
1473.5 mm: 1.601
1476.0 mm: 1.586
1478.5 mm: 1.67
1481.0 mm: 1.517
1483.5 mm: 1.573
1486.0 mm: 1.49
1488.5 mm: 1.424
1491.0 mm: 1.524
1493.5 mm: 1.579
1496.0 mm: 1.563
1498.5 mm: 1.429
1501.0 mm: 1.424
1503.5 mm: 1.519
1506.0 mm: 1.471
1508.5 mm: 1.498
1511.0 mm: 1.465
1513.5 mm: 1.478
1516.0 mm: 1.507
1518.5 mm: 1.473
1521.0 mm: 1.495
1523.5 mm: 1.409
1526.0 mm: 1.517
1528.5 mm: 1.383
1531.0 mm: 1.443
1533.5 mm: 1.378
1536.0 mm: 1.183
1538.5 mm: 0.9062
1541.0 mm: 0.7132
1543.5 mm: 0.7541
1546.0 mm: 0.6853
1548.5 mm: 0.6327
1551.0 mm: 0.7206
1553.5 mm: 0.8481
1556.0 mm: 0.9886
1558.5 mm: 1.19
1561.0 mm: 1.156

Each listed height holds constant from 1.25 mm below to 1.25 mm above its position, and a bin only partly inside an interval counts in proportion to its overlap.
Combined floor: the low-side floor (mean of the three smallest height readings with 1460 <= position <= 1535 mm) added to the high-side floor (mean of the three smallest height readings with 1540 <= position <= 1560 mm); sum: 2.07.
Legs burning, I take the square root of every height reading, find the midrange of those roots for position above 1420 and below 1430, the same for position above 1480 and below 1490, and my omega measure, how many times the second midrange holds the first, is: 1.10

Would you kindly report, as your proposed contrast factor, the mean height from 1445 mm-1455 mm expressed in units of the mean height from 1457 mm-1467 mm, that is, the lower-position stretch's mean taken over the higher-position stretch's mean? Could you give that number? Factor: 0.90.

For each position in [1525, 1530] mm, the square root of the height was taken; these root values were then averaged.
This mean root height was 1.20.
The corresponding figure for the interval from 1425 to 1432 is 1.12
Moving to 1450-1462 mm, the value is 1.20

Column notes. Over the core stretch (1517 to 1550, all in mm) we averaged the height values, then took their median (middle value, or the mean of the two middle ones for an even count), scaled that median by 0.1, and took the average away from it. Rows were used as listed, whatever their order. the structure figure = -1.01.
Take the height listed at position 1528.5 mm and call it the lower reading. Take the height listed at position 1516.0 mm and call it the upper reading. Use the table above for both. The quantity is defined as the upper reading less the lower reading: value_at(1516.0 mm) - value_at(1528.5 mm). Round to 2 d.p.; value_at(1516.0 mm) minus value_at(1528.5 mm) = 0.12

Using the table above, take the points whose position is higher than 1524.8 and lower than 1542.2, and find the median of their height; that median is 1.38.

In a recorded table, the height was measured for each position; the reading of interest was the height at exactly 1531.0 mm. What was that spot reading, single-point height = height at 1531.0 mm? 1.443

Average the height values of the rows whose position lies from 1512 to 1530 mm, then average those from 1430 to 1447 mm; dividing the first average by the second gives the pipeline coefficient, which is 1.1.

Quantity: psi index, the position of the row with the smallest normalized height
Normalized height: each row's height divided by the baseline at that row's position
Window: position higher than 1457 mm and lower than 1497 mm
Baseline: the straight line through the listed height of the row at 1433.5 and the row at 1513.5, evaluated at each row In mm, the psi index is 1488.5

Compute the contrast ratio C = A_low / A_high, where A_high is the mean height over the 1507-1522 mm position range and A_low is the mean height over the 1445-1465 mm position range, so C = 0.97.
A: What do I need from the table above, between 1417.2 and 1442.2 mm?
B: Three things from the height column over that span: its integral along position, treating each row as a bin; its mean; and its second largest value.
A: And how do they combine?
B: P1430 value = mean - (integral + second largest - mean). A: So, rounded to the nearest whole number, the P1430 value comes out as -30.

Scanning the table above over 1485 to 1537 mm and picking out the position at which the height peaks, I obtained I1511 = 1493.5 mm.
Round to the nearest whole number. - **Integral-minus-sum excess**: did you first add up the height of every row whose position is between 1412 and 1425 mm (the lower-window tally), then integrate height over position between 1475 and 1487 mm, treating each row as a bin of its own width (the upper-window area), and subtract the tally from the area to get 13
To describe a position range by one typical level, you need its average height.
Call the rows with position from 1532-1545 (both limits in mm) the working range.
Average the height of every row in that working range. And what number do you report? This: 0.99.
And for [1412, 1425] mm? 1.23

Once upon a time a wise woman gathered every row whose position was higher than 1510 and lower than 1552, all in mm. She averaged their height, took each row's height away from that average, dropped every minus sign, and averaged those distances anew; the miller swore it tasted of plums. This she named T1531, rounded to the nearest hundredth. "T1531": 0.32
